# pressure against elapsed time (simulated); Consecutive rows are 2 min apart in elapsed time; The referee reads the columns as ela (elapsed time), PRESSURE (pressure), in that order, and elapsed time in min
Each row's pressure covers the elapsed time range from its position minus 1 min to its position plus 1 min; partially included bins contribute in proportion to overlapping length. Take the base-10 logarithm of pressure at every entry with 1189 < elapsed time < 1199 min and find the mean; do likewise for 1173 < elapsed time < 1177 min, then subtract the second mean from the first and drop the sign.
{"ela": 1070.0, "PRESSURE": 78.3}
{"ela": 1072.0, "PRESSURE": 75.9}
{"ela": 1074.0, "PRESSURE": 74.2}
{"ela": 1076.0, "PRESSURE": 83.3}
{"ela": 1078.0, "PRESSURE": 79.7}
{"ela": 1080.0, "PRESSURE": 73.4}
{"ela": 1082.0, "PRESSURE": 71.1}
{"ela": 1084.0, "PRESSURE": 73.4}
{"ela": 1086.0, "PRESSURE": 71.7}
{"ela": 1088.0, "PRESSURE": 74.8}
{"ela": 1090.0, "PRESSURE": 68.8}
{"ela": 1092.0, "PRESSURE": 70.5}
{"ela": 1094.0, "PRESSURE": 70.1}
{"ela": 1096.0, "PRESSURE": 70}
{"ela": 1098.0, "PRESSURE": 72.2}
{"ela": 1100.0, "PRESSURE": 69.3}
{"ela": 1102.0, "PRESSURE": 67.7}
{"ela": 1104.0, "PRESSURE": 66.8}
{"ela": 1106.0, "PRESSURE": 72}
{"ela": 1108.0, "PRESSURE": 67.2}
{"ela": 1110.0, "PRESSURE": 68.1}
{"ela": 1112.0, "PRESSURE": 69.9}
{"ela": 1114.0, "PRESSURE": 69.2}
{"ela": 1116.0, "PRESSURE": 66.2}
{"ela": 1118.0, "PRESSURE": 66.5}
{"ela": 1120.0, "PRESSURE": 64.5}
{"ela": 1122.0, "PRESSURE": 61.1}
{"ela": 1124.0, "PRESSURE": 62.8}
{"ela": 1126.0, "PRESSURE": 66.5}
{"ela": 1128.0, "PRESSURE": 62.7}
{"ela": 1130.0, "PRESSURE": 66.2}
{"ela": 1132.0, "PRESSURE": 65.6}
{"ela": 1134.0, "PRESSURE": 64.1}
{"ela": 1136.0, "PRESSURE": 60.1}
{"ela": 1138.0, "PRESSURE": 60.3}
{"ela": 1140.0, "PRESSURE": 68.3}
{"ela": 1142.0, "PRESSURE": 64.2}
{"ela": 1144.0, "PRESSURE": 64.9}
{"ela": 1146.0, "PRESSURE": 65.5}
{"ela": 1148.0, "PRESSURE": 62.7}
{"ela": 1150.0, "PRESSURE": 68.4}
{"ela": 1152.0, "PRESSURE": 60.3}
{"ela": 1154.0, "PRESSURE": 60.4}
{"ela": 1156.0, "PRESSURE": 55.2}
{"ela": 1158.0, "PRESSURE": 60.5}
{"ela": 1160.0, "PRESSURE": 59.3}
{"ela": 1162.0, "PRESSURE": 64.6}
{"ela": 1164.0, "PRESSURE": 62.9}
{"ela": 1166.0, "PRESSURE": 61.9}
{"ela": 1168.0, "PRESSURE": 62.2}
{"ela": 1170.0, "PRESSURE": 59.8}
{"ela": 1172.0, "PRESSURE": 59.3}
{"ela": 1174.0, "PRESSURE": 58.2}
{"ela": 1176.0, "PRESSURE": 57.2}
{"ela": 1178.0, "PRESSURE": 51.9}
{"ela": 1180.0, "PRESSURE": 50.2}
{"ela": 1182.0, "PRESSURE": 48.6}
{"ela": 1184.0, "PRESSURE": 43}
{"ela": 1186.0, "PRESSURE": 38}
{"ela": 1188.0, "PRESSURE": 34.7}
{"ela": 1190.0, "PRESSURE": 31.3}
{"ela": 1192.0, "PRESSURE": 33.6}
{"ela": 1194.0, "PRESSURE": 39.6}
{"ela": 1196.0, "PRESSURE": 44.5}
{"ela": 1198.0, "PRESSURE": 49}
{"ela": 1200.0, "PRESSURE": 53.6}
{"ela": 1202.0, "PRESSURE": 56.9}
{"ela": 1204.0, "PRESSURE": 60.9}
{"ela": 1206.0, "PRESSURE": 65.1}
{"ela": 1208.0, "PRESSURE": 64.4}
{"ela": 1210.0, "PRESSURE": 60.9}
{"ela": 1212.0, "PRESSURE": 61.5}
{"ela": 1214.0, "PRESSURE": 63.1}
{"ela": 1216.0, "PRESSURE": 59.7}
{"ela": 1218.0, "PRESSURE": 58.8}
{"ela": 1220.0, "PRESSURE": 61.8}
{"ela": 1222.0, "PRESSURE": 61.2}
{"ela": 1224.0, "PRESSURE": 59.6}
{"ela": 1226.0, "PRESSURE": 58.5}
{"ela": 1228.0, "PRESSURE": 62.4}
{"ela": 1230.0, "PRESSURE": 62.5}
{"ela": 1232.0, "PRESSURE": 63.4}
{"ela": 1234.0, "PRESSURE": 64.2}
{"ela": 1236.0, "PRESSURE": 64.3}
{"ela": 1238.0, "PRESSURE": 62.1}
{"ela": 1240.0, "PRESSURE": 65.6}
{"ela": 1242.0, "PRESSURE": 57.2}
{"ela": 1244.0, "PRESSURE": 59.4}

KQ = 0.17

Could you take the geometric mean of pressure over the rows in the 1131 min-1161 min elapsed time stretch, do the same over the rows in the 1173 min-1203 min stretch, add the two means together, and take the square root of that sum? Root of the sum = 10.38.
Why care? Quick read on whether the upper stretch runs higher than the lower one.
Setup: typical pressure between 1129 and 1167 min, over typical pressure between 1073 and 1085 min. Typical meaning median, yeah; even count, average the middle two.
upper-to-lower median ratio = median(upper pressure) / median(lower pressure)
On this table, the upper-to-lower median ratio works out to 0.85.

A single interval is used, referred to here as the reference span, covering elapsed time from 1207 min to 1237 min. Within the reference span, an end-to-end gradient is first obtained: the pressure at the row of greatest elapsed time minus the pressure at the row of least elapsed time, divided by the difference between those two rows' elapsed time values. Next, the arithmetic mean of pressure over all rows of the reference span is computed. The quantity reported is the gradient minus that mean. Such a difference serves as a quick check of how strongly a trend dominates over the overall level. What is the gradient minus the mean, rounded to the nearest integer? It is -62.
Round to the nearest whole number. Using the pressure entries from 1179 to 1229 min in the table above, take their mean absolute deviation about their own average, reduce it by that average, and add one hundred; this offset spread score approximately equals 56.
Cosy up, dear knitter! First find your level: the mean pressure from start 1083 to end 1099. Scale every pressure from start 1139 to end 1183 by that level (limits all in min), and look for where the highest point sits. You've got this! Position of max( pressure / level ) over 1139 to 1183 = 1150.0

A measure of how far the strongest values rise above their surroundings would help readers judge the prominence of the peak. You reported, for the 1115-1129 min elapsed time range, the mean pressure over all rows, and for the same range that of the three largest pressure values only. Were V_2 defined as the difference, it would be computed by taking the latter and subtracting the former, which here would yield 2.1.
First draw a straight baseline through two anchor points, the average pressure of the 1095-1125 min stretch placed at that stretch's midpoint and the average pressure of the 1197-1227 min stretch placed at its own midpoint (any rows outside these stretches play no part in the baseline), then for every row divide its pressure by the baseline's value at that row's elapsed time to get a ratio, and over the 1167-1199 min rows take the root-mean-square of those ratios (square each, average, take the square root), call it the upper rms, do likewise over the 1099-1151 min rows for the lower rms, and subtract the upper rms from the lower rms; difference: 0.21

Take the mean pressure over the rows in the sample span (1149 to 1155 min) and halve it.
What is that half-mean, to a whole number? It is 32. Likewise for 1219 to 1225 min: 30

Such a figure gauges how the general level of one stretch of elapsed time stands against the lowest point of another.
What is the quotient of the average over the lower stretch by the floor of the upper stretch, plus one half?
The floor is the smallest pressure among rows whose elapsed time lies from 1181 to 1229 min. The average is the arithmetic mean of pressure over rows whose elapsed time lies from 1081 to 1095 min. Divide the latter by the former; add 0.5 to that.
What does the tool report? 2.8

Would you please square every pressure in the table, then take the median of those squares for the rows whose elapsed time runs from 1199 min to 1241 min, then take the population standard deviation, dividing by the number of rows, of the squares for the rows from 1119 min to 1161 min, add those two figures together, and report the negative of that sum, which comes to -4220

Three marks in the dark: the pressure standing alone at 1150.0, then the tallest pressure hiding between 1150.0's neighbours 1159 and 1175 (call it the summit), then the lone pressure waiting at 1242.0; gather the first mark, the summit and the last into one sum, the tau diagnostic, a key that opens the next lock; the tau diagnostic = 190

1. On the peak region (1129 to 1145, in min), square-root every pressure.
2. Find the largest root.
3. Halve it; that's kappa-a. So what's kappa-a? 4.13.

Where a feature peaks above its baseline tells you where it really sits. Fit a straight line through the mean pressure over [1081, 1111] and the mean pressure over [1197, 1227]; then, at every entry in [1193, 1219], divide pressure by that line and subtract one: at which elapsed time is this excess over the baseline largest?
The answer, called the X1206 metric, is 1206.0 min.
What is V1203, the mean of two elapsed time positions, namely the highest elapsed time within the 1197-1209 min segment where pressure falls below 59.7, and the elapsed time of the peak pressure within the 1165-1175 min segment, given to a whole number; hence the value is 1185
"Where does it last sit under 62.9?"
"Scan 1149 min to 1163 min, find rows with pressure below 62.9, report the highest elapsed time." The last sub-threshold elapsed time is 1160.0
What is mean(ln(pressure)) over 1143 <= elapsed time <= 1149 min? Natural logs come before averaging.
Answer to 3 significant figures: 4.16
